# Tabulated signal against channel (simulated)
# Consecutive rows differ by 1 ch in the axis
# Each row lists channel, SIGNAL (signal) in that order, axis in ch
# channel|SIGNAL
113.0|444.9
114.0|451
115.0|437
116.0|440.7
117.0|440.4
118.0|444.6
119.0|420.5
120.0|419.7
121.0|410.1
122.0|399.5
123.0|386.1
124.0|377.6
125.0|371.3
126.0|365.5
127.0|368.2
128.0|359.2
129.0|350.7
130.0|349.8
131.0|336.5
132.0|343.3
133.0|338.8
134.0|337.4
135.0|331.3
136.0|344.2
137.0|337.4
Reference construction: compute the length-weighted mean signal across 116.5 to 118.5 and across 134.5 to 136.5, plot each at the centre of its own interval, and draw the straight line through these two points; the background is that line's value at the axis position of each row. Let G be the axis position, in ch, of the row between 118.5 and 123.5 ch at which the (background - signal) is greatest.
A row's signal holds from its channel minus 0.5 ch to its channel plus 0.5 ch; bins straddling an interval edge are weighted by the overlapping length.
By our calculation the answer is 123.0 ch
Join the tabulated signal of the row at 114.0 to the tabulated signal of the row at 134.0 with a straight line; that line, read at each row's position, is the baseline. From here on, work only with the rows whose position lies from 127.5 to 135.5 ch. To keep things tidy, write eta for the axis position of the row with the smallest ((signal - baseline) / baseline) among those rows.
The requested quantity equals 131.0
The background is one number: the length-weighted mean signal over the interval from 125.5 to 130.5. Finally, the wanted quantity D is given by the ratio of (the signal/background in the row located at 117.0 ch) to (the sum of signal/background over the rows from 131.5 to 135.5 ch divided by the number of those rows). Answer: 1.30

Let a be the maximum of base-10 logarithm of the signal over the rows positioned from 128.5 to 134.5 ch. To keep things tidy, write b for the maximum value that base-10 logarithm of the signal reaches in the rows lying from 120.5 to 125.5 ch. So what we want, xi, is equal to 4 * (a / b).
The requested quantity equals 3.90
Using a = 2.54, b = 2.61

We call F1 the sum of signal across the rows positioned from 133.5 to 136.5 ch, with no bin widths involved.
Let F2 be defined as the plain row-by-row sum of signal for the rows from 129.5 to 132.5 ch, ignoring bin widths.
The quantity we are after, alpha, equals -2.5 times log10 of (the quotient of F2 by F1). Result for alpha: -0.02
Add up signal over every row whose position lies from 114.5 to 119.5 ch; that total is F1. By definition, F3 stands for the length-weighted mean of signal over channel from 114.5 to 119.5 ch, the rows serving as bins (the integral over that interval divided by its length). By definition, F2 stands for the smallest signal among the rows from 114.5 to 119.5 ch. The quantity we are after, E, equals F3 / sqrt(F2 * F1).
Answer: 0.46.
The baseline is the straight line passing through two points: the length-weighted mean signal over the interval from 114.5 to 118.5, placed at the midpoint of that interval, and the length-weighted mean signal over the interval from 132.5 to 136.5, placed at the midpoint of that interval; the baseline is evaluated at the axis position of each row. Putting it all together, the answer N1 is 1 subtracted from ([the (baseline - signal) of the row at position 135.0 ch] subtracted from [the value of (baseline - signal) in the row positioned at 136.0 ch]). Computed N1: -20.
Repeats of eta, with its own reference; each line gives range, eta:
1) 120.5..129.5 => 126.0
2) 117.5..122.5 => 122.0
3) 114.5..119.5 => 115.0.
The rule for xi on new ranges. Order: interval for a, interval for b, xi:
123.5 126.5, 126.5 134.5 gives 4.02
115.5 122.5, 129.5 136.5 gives 4.16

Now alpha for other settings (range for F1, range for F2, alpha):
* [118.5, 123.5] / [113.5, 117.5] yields 0.15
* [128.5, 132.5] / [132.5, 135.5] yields 0.34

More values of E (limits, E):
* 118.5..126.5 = 0.37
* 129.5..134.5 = 0.45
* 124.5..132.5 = 0.36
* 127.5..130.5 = 0.58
